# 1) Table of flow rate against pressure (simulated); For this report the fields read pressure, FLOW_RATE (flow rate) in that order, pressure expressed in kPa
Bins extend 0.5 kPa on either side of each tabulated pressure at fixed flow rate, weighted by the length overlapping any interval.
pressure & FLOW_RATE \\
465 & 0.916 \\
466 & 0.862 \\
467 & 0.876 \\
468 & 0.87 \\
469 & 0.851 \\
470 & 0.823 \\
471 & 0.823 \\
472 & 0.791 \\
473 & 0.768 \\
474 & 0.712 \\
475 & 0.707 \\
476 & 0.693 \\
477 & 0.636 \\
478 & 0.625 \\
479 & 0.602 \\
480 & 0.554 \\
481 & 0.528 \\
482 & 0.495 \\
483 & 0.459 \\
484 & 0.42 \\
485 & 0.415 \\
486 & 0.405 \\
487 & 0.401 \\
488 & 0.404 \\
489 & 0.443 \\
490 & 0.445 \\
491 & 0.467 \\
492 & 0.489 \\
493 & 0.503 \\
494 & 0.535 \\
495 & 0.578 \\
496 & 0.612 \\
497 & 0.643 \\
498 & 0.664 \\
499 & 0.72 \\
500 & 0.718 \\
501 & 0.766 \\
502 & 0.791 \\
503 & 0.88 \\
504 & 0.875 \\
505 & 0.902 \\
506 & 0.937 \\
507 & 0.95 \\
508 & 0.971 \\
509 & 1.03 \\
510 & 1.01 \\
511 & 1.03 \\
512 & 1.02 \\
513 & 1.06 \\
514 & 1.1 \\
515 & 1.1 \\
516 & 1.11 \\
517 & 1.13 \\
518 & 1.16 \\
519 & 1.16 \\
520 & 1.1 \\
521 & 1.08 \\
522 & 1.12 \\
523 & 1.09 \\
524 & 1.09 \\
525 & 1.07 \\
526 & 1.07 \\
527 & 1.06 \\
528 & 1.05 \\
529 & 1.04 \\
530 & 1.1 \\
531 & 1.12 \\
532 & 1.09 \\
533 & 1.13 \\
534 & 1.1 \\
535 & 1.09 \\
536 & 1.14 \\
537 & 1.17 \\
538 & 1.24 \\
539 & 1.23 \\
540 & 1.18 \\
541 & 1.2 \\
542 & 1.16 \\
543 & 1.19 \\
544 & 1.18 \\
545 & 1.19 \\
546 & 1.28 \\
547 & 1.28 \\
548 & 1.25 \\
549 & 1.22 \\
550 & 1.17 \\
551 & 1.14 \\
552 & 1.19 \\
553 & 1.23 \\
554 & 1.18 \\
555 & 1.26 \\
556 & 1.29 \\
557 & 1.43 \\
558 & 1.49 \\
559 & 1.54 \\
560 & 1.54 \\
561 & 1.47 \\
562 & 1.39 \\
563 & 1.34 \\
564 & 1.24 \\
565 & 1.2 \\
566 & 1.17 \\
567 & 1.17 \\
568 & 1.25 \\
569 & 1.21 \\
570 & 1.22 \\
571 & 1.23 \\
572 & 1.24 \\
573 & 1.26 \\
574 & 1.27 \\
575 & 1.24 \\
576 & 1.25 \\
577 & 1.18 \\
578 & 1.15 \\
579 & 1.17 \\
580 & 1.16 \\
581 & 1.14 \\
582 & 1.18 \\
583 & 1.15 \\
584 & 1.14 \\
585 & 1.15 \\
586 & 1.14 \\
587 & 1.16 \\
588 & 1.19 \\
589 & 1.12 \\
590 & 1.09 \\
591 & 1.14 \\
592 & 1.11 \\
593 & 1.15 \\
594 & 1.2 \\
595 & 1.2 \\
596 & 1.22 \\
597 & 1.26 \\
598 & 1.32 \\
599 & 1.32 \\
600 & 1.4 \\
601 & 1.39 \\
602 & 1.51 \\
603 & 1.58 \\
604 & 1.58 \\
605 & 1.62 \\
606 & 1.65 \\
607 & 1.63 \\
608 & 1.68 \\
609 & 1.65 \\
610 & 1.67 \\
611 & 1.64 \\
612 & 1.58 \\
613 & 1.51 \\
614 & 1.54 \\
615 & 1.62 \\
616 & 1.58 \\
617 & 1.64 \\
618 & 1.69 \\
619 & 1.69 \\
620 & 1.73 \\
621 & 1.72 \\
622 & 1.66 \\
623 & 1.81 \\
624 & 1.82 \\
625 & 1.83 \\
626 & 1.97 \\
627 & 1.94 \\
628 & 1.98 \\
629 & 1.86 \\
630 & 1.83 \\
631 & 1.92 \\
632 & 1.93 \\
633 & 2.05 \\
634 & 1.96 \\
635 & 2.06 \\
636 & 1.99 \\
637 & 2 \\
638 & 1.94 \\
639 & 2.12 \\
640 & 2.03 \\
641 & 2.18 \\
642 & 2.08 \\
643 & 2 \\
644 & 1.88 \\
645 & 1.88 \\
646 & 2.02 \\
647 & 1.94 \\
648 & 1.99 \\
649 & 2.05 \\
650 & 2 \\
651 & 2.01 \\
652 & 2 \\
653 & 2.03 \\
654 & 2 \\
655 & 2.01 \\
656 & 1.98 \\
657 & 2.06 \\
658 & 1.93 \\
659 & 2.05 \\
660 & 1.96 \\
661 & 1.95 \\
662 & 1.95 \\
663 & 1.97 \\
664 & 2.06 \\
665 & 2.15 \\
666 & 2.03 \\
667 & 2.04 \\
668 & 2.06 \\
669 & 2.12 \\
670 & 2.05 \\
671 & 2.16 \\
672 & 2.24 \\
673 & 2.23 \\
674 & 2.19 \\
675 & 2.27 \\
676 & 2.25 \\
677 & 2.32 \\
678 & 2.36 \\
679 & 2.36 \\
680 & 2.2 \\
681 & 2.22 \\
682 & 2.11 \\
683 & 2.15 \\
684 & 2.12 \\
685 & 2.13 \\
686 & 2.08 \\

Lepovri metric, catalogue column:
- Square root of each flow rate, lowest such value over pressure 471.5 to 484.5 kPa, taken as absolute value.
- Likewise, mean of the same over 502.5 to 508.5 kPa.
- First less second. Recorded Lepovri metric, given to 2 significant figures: -0.31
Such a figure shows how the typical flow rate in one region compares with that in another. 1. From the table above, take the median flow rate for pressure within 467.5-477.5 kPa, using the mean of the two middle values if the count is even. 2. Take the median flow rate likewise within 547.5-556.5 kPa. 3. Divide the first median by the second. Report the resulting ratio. 0.64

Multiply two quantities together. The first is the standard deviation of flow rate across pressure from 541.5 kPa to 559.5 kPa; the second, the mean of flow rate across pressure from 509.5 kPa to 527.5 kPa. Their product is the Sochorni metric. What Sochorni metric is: 0.12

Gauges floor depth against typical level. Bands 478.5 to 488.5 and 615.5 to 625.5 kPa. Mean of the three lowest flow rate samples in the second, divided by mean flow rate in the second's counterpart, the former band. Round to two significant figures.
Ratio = 3.5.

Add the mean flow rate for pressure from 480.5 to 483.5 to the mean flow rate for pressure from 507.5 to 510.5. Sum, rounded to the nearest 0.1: 1.5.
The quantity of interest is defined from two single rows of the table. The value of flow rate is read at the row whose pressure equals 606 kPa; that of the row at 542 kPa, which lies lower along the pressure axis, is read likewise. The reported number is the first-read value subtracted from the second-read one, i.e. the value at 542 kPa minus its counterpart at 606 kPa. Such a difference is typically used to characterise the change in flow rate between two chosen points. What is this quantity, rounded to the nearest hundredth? -0.49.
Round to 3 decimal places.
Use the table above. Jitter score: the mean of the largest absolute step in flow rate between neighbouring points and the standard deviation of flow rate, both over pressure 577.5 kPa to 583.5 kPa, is 0.027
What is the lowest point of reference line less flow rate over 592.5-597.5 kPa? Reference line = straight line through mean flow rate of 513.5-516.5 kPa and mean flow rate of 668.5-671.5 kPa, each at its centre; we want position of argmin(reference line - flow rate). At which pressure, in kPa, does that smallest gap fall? 597 kPa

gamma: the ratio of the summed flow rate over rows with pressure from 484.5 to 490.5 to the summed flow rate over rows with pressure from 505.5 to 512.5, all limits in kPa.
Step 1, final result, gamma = 0.36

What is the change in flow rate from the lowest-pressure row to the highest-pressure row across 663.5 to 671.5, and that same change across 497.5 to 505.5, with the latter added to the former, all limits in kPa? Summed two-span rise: 0.34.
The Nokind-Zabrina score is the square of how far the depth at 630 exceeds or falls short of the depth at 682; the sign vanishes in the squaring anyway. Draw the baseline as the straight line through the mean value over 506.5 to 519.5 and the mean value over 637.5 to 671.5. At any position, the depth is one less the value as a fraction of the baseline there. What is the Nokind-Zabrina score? 0.001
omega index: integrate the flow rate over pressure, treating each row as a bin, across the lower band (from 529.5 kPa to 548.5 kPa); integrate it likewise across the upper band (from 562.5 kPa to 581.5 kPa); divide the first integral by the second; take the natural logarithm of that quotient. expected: 0.0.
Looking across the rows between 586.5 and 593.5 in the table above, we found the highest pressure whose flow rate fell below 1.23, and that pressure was 593 kPa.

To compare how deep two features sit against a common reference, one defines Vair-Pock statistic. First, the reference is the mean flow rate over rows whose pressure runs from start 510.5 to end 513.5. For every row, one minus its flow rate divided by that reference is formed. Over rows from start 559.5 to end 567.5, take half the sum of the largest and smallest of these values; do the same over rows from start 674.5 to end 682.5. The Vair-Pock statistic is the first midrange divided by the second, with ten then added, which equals 10.3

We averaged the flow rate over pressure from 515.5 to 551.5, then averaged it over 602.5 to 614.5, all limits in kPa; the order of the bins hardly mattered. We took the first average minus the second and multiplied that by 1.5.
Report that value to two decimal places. -0.70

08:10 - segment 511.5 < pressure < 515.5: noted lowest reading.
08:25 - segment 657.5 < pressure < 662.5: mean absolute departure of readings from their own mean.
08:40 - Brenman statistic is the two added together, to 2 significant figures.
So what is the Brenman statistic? 1.1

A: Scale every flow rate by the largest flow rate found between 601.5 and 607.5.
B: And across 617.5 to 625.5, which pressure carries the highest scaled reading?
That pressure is 625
